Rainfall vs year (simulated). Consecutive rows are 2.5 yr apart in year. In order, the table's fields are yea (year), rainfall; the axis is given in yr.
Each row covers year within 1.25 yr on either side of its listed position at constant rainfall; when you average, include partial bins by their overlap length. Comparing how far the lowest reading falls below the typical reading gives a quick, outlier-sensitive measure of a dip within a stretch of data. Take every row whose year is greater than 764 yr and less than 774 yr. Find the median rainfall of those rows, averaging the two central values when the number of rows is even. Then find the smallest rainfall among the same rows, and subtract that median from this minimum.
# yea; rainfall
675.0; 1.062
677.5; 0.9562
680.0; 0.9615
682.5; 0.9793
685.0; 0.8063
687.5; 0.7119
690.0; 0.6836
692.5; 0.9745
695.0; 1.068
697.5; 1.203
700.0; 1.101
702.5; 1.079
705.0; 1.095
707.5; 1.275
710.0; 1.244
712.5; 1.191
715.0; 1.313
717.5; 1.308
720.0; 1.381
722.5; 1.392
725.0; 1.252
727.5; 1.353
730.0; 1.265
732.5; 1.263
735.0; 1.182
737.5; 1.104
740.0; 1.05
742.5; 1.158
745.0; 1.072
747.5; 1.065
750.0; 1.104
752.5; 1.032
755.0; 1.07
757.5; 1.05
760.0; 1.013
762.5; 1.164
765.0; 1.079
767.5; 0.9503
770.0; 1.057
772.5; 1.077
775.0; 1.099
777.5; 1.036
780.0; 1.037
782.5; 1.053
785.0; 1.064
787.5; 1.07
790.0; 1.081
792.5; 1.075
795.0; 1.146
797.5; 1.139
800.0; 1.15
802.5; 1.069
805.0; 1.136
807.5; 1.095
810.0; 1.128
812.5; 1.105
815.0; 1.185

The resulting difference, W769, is -0.117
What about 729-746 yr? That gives -0.108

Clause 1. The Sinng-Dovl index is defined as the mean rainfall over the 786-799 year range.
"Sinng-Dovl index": 1.10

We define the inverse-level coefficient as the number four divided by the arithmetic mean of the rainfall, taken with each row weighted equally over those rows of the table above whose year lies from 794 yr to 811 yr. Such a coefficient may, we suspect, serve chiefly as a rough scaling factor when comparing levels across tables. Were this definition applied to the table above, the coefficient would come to 3.56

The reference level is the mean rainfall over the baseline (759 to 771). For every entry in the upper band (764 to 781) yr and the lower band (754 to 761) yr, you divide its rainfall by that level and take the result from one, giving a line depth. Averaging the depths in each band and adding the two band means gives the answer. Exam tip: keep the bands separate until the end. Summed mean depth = 0.01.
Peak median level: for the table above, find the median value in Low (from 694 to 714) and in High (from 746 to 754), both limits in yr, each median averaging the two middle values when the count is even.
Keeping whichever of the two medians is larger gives 1.15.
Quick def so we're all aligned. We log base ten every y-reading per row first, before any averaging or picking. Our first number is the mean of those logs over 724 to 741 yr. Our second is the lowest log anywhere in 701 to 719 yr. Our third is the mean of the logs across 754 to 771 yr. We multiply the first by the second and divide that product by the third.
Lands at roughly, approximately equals 0.12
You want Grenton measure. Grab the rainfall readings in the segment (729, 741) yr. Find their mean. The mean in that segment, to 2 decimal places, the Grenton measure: 1.17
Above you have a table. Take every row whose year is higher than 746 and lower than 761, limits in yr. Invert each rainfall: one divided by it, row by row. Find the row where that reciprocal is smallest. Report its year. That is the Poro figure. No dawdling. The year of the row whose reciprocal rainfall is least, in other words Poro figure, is 750.0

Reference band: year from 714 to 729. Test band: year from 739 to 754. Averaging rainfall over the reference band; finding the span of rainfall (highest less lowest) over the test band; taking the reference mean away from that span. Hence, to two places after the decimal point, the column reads -1.21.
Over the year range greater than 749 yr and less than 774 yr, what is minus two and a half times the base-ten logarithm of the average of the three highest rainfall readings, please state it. -0.12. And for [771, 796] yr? -0.11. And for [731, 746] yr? -0.20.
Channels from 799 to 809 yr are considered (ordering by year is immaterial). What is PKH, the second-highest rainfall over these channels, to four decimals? 1.1360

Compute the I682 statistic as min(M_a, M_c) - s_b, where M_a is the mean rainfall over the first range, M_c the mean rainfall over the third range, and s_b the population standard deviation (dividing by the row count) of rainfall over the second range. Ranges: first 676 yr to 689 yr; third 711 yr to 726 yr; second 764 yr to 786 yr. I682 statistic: 0.84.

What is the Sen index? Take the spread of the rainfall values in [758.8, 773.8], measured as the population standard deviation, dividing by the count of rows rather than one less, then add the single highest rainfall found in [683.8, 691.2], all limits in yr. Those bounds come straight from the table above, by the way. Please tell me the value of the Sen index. 0.9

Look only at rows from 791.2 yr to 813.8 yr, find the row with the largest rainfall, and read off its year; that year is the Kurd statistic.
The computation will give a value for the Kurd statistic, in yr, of 800.0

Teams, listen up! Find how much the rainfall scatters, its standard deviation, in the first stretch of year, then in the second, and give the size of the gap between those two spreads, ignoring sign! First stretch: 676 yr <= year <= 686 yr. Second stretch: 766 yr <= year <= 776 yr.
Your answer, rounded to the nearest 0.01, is 0.01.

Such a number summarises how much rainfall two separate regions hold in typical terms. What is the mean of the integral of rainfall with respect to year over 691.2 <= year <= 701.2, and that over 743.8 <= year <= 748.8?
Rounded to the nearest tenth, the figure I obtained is 8.1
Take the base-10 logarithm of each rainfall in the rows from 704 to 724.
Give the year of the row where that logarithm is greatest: 722.5 yr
